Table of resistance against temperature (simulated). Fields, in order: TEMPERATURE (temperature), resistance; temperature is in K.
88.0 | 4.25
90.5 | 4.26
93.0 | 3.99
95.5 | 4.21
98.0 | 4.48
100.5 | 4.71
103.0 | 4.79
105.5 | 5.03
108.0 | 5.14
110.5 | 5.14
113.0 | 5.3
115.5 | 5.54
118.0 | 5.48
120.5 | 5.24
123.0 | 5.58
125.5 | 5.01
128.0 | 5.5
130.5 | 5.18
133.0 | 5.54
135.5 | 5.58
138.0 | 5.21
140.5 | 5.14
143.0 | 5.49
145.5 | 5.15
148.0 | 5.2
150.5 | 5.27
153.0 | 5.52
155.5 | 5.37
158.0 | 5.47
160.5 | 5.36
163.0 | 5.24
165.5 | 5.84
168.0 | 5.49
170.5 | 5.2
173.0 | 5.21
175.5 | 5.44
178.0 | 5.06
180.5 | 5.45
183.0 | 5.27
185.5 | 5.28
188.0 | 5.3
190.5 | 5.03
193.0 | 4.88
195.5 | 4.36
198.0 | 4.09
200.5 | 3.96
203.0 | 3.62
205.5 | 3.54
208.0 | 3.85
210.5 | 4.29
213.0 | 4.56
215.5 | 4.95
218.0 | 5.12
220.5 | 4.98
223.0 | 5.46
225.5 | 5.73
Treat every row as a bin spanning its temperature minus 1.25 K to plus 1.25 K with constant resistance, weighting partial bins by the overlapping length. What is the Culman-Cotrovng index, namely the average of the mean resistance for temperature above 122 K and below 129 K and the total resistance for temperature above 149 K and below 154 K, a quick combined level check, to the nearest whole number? 8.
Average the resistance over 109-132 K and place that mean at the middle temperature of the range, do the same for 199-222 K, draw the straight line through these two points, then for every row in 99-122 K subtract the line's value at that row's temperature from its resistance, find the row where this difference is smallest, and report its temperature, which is 100.5 K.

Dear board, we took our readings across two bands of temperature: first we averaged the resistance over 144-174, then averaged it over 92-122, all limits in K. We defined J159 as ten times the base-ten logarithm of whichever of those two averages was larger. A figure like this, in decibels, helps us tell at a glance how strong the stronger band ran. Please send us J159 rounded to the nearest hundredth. 7.29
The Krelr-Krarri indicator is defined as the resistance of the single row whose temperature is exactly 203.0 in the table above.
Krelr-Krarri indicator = 3.62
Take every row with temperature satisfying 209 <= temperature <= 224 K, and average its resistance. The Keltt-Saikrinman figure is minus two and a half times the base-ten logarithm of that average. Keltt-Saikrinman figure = -1.72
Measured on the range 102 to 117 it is -1.78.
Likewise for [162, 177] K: -1.83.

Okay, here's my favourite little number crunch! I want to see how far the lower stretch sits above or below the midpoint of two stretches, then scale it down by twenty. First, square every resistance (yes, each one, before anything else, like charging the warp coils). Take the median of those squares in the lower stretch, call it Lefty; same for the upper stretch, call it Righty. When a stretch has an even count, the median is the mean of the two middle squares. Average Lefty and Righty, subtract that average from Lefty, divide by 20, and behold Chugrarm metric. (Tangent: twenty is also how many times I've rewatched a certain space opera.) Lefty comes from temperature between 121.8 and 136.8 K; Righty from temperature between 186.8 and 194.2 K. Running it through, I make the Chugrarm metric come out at 0.1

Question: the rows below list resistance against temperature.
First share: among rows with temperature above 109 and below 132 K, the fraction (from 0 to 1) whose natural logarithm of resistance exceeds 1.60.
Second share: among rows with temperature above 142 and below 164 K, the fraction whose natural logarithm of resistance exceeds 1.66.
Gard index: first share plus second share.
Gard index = 1.67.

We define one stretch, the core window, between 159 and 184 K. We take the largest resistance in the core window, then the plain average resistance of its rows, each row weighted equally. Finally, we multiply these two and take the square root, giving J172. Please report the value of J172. 5.59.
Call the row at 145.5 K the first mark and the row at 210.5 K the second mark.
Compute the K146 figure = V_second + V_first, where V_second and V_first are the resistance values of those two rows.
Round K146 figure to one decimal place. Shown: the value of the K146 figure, 9.4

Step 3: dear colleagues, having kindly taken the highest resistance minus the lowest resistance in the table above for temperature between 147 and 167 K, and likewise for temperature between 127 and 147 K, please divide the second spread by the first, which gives 0.7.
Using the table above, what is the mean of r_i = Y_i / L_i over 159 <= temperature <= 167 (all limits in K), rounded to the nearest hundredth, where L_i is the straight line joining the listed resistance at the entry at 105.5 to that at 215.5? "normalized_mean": 1.10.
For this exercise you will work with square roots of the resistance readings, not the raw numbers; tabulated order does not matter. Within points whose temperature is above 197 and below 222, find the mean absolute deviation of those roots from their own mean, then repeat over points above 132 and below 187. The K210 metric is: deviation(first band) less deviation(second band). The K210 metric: 0.08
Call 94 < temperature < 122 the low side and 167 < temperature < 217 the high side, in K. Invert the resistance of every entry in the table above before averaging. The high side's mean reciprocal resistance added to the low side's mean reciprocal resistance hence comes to 0.42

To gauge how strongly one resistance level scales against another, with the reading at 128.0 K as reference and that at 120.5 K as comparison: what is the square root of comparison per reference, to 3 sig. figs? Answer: 0.976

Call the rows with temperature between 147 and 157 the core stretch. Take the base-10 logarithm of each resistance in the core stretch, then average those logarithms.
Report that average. 0.73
